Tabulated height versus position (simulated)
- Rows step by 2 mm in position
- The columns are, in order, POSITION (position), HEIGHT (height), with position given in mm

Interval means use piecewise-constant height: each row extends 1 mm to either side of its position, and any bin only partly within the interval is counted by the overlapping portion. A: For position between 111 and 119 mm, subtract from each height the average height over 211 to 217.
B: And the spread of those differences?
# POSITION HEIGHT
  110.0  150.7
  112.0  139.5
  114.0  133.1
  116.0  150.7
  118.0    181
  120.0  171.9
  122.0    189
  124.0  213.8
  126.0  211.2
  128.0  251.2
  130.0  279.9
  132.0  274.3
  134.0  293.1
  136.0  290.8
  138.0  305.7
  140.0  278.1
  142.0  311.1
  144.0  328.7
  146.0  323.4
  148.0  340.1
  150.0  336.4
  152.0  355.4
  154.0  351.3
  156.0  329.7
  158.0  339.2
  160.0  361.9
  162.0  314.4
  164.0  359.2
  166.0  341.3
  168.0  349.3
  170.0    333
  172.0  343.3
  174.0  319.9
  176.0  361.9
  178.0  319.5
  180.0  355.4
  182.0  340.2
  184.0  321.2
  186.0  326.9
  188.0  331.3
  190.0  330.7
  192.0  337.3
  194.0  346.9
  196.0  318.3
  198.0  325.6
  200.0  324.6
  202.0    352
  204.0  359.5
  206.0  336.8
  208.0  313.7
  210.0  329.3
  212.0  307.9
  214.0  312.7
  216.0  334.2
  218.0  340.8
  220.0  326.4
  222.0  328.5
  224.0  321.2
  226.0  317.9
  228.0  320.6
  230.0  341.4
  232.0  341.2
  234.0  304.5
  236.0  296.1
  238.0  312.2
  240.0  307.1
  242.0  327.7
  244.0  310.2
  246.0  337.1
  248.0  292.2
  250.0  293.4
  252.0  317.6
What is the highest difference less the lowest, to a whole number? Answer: 48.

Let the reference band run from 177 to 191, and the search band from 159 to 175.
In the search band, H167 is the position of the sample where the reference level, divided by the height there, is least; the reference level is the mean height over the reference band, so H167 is 160.0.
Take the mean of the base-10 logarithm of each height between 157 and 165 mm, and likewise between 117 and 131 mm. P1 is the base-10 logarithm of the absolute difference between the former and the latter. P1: -0.7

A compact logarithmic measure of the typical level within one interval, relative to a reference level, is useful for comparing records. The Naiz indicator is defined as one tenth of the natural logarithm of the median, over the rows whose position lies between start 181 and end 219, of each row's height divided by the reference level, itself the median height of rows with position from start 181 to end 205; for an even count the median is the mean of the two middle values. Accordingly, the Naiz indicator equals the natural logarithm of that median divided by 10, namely 0.000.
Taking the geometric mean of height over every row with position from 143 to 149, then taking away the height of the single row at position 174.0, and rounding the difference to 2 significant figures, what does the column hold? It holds 11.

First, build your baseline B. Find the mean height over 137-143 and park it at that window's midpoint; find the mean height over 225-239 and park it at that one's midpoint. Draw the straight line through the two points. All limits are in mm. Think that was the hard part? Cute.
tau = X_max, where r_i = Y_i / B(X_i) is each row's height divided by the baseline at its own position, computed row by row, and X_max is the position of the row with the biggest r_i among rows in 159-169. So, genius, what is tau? 160.0 mm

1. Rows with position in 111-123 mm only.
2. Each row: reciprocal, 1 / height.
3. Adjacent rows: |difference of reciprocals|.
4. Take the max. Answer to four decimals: 0.0011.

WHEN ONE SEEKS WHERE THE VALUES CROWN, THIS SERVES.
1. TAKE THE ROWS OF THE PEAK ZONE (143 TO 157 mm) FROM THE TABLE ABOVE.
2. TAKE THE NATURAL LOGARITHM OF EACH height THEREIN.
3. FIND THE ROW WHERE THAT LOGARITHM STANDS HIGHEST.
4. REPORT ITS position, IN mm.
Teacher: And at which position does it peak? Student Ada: 152.0 mm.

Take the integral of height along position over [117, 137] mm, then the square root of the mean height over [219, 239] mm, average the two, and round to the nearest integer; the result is 2365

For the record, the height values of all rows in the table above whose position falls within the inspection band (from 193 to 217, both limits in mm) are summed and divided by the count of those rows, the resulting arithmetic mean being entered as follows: 330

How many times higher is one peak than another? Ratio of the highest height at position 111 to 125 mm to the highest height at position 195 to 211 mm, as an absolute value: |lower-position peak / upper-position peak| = 0.59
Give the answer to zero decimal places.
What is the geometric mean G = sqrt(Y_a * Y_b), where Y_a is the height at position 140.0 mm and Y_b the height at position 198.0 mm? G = 301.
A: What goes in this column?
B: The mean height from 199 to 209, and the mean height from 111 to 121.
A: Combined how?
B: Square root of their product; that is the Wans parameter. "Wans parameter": 229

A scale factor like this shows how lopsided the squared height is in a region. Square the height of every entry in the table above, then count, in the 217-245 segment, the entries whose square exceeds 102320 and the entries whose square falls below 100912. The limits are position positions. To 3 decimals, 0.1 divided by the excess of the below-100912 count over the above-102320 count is -0.033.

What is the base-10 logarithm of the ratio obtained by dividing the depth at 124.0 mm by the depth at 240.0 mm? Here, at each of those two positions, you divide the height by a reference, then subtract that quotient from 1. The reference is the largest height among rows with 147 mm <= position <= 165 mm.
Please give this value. 0.43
